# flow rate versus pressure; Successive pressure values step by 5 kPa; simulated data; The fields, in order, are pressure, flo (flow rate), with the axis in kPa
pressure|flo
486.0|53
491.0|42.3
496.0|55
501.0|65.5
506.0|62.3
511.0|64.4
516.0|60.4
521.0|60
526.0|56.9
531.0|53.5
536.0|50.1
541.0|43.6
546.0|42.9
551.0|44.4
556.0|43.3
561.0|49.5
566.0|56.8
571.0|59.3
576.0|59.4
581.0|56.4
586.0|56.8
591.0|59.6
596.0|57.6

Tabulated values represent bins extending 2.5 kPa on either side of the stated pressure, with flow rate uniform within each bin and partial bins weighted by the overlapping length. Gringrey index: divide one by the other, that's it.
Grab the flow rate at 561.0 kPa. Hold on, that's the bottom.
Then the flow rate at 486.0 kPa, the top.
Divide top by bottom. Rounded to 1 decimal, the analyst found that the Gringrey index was 1.1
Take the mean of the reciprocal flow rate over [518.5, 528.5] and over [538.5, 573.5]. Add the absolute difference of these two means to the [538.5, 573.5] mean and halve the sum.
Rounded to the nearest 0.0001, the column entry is 0.0124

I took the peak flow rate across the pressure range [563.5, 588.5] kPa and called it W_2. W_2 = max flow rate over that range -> 59.4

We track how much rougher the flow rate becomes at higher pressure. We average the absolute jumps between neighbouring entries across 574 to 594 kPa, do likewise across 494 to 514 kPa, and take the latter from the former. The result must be -3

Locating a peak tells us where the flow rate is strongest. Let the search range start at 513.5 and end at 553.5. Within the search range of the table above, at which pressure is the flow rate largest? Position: 516.0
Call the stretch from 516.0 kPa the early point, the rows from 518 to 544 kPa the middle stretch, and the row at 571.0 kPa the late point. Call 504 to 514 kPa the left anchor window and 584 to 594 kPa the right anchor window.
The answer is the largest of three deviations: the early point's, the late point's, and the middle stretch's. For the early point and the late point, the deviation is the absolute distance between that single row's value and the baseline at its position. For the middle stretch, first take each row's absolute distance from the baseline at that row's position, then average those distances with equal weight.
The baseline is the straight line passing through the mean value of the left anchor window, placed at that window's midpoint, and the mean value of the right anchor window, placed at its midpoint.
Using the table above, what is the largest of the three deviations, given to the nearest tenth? 9.1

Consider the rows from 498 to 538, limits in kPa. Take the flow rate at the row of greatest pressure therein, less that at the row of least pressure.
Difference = -15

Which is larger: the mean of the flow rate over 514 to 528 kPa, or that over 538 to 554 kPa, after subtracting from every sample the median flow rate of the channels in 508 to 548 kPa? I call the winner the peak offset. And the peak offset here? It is 3.9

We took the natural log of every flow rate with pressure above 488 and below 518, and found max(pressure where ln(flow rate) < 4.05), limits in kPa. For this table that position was 496.0 kPa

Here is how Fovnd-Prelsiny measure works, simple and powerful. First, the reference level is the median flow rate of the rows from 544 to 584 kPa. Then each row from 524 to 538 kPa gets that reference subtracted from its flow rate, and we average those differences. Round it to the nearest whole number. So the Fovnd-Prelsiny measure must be 1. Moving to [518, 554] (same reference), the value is -3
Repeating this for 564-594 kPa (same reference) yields 5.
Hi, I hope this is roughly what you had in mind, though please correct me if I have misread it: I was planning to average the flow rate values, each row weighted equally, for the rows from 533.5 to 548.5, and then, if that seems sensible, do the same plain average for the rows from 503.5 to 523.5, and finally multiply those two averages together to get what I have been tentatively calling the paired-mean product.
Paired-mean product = 2813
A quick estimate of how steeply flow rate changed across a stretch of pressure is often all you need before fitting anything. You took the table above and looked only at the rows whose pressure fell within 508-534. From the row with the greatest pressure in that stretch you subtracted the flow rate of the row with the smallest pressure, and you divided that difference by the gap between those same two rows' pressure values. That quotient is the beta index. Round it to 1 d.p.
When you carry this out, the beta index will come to -0.5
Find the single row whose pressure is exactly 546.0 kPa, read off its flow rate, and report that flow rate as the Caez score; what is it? 42.9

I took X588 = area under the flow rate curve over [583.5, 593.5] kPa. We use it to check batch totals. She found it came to 582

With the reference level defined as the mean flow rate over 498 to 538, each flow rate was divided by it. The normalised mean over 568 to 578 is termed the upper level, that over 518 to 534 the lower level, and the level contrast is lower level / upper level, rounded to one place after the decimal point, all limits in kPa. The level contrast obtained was 1.0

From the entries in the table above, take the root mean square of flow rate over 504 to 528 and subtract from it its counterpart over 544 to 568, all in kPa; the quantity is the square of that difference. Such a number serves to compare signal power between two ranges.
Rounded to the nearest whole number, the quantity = 174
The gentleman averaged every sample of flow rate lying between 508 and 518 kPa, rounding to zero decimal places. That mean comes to 62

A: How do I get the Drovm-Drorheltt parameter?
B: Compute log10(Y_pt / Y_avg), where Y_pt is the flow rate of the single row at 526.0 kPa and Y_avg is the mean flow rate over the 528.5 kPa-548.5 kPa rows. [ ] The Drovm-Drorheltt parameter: 0.078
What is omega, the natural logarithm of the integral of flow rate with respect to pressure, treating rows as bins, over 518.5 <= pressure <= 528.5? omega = 6.37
